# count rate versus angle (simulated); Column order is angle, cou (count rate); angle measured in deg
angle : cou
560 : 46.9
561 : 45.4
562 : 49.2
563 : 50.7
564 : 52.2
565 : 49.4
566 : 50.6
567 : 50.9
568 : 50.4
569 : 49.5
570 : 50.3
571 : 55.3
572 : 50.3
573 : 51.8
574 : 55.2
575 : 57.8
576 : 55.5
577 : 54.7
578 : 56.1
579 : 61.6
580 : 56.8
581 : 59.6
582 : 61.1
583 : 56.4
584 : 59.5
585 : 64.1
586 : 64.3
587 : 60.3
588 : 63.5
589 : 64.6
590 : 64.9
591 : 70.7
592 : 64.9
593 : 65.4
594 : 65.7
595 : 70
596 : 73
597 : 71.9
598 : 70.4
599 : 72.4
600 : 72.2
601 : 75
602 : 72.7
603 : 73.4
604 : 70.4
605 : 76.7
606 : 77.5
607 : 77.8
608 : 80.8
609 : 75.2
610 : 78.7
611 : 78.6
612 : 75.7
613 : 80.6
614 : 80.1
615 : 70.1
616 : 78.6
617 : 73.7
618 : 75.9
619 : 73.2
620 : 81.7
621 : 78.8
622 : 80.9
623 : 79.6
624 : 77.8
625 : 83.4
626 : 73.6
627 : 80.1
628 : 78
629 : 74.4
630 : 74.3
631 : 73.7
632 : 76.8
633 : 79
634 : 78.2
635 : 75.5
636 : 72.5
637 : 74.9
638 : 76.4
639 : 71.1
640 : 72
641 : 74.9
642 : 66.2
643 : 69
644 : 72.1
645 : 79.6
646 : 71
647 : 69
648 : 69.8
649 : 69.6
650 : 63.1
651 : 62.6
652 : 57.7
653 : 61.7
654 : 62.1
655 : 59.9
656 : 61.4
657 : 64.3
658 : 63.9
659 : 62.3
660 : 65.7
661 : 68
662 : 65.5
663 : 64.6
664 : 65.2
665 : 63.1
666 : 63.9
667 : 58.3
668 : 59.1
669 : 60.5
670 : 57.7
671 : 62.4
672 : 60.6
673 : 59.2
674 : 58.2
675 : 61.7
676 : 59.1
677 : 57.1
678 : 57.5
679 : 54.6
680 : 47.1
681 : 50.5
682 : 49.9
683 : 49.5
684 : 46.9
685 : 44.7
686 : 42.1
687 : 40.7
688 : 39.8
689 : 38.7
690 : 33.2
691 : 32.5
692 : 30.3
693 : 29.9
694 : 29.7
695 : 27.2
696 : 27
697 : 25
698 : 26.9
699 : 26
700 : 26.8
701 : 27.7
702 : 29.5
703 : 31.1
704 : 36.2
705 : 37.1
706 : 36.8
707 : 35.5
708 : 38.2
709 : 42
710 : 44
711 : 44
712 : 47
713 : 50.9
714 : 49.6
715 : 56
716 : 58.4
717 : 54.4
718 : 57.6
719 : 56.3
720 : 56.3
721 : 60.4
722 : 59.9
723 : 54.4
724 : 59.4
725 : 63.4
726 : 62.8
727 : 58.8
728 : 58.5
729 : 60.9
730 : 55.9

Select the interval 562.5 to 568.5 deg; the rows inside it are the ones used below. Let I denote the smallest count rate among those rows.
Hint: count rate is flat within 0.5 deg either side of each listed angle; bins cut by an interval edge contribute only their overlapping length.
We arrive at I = 49.4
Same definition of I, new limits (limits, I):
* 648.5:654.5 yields 57.7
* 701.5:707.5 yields 29.5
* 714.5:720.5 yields 54.4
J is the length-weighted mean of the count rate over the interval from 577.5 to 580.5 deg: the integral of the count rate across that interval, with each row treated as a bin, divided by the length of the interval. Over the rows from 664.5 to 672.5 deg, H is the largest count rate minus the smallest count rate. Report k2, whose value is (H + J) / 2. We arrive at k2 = 32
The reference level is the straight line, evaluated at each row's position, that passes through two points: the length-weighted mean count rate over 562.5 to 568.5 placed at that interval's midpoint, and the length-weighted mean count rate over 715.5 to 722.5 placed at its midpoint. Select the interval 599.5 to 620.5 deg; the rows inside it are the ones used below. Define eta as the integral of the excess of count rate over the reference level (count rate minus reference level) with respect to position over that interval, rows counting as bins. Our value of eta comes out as 492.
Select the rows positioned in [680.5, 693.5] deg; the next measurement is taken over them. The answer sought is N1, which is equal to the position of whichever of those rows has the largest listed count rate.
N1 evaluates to 681 deg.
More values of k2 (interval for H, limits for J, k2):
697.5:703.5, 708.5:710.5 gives 24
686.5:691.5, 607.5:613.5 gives 43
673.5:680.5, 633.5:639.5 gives 45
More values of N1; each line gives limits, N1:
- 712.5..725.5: 725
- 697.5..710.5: 710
